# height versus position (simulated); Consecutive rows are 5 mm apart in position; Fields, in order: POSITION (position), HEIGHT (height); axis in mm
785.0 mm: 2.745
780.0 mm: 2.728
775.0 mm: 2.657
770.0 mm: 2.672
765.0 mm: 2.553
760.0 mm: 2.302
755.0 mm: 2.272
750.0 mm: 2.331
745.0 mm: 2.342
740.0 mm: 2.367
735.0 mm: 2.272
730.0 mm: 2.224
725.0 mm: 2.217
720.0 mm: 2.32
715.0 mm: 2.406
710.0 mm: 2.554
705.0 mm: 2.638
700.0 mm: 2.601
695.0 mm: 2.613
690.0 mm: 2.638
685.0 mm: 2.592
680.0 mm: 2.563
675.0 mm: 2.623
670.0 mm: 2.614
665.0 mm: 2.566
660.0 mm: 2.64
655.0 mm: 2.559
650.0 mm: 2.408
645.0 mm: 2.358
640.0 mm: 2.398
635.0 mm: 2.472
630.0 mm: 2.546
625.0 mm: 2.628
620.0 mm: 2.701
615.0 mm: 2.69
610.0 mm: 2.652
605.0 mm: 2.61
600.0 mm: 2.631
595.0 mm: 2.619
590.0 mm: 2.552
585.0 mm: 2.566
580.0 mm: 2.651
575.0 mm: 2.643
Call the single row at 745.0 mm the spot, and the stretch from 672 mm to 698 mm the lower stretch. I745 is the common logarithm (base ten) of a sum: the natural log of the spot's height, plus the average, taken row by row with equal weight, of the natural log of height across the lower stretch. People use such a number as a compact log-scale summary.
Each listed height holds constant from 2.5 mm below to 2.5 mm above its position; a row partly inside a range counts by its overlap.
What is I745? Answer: 0.257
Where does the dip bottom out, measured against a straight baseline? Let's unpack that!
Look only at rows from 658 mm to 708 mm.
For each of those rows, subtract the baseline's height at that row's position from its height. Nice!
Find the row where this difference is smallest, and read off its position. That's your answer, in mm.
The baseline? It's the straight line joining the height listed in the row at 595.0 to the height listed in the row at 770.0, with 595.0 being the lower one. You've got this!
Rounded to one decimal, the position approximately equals 680.0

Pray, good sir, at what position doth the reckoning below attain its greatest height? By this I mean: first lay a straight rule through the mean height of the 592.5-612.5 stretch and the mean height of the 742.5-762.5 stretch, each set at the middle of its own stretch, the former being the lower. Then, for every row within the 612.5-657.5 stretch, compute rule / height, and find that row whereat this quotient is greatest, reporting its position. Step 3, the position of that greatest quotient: 645.0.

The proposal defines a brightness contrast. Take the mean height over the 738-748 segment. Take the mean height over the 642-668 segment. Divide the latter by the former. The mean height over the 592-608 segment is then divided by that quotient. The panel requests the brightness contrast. 2.46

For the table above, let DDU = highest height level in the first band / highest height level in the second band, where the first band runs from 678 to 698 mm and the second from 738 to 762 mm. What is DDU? 1.11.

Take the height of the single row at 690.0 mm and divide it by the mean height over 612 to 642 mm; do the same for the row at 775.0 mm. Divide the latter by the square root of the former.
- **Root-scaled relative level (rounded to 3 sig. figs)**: 1.02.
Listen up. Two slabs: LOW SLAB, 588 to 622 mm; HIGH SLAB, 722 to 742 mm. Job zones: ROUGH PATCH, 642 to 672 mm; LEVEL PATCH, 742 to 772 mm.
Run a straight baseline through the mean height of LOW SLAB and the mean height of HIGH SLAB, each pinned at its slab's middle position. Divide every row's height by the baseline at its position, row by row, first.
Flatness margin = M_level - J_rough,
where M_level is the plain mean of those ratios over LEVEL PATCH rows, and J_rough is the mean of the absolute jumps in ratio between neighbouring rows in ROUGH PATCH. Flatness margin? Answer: 1.06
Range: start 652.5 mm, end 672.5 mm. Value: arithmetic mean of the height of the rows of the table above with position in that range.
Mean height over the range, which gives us 2.59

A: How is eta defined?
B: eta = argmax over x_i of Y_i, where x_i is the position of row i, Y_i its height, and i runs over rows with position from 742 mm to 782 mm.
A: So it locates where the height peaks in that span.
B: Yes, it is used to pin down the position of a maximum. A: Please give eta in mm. 780.0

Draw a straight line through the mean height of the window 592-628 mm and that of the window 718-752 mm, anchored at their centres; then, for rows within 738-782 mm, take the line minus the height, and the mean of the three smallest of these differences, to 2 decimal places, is -0.50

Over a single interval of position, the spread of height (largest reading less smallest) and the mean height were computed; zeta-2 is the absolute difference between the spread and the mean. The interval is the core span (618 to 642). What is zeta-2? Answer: 2.25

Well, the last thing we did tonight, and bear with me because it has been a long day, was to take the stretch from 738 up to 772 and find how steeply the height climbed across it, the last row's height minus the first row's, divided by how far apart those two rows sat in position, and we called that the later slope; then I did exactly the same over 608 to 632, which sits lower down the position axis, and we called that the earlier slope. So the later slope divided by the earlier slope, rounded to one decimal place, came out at -1.9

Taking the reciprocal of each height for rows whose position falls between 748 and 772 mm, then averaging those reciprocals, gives 0.414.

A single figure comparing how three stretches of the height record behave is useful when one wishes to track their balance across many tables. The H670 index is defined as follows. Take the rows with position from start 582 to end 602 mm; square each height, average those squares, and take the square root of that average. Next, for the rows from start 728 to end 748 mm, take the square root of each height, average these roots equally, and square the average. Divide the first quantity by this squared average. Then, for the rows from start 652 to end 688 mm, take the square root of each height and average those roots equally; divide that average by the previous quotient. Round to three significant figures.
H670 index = 1.43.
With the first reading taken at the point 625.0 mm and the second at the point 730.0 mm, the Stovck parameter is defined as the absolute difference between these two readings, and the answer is 0.4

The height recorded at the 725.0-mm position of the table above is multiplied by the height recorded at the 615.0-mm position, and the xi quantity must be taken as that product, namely 6.0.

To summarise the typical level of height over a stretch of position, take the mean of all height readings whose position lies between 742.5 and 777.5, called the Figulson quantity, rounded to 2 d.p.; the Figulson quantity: 2.45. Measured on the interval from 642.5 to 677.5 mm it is 2.54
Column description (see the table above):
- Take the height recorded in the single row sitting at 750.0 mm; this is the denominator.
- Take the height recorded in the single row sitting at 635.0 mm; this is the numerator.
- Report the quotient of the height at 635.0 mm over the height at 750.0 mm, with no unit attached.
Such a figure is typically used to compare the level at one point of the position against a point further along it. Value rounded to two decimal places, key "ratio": 1.06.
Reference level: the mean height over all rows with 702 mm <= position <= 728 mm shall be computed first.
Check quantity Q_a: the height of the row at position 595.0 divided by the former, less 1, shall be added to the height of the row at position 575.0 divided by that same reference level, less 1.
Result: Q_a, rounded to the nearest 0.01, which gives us 0.17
